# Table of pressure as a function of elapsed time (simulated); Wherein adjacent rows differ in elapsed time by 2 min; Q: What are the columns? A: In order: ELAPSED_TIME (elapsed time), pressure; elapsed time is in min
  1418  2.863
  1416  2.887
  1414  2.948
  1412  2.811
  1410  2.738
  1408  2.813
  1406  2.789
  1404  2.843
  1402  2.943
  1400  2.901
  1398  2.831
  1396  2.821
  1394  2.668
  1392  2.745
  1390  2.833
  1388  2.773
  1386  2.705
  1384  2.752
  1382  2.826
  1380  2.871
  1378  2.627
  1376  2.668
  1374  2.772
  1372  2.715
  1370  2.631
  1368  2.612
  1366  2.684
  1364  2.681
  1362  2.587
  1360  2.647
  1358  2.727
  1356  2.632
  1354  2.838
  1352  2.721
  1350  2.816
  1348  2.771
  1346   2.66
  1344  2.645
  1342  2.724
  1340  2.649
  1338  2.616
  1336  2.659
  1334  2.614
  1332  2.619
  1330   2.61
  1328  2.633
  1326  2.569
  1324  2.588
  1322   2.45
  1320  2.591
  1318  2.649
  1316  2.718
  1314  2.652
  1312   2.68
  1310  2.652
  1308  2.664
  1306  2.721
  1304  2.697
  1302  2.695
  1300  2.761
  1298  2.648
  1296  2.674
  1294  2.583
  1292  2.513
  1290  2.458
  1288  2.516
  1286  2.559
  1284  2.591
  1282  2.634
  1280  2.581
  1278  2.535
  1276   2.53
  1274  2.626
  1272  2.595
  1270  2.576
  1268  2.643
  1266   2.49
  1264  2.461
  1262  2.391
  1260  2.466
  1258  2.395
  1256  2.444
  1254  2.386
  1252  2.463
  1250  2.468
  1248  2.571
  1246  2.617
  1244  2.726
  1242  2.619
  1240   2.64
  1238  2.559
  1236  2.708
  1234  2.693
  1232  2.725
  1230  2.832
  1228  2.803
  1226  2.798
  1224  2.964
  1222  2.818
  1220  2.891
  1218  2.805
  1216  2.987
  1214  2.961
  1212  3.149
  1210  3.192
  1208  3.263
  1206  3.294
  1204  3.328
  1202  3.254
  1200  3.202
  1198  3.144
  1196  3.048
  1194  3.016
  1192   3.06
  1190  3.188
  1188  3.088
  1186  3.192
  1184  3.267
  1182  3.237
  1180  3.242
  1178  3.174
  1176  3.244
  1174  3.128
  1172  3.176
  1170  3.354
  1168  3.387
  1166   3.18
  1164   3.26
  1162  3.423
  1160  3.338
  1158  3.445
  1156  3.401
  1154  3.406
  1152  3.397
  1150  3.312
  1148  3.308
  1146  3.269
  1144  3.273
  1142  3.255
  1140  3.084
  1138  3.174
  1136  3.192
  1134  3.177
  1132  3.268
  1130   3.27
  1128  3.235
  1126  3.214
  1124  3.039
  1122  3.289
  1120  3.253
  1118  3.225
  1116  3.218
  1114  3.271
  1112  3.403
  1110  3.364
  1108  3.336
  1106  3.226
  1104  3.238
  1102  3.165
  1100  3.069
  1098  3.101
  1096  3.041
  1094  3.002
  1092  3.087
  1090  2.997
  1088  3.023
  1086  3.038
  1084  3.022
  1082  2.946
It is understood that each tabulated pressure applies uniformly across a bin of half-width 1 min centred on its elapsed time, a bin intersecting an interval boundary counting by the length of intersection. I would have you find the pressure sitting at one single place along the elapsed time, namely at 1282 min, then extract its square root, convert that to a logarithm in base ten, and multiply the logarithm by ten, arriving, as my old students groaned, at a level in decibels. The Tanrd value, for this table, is 2.10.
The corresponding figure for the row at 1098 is 2.46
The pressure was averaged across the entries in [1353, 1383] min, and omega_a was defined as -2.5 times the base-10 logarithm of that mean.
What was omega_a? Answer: -1.08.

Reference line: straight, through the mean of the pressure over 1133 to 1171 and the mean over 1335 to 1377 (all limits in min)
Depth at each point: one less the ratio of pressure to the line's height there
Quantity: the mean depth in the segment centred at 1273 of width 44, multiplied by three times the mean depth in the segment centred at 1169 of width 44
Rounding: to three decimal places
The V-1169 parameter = -0.004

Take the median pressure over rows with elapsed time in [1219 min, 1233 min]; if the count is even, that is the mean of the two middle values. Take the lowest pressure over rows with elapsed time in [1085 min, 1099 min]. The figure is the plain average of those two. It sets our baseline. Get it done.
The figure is 2.91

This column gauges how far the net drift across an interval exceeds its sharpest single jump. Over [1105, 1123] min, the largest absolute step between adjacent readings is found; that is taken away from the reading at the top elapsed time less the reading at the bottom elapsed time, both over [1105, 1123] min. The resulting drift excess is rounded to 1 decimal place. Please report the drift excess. -0.1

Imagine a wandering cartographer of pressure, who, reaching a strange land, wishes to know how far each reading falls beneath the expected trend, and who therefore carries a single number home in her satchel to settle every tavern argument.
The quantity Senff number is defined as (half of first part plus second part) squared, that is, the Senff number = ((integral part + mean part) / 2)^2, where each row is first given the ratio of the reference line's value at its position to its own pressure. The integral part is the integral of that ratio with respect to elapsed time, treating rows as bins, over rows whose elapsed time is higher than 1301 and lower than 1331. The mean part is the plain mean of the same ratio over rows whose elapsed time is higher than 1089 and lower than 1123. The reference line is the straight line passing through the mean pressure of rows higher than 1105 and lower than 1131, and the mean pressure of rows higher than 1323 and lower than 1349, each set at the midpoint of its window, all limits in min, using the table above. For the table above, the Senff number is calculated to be 252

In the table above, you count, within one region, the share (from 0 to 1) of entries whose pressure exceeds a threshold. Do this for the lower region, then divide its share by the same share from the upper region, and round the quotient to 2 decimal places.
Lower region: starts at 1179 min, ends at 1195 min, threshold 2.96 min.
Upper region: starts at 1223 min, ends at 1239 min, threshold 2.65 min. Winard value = 1.14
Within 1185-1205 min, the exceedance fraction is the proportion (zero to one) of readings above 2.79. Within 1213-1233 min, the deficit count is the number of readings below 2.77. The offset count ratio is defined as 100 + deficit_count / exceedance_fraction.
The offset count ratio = 101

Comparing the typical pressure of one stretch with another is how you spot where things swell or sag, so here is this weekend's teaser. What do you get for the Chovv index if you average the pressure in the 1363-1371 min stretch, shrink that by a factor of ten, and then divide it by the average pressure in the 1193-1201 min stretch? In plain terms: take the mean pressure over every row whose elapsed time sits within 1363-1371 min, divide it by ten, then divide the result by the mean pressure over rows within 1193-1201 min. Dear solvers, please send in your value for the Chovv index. 0.085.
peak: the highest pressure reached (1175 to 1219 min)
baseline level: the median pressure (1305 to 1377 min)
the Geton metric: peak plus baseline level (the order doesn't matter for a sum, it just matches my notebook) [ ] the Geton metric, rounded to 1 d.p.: 6.0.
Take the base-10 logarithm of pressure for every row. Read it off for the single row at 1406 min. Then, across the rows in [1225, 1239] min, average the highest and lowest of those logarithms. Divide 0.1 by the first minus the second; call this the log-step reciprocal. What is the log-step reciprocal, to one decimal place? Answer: 6.5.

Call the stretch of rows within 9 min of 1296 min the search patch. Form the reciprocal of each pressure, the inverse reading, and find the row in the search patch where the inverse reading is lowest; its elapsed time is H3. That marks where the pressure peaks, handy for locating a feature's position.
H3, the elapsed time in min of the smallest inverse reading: 1300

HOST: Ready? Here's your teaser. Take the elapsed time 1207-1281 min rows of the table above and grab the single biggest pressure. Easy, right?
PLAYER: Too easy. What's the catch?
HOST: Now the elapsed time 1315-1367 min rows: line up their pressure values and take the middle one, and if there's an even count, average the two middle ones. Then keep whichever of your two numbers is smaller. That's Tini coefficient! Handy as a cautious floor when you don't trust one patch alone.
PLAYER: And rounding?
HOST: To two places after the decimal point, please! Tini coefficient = 2.65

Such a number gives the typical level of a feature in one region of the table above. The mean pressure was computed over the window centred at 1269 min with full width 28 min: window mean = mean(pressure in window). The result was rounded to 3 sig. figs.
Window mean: 2.53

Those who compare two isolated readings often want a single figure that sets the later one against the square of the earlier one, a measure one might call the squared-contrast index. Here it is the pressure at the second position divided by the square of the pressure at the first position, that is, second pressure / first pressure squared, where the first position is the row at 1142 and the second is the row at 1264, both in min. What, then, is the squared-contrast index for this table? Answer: 0.232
